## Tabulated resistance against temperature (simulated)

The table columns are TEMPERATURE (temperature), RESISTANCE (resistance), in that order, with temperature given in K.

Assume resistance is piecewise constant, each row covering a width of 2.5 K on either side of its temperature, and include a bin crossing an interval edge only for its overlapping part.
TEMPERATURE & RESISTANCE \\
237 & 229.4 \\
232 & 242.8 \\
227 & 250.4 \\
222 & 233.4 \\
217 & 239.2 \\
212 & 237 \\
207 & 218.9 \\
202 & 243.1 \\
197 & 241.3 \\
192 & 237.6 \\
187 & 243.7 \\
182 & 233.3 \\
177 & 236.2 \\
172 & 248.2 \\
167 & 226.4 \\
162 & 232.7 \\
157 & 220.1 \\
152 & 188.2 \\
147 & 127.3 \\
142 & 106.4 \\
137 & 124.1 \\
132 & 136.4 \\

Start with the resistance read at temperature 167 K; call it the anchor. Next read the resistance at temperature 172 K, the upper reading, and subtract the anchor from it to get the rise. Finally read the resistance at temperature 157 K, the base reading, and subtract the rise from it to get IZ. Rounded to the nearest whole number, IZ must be 198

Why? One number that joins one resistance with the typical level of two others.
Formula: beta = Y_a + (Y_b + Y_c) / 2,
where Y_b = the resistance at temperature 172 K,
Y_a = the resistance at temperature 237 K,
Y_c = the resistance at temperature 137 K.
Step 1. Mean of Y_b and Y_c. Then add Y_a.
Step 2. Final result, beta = 416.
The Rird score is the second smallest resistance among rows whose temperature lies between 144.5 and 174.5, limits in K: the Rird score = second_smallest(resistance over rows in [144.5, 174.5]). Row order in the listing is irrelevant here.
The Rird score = 188.2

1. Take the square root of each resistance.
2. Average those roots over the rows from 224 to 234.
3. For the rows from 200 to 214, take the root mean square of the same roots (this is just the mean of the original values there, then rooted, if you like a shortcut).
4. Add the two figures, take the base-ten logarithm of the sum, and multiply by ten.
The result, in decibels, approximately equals 14.91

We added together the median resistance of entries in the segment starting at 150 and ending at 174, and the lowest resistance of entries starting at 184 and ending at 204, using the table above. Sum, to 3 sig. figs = 464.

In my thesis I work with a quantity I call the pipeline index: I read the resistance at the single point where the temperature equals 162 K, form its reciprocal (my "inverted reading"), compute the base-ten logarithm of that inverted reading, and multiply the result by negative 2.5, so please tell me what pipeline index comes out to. 5.92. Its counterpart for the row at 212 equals 5.94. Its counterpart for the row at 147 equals 5.26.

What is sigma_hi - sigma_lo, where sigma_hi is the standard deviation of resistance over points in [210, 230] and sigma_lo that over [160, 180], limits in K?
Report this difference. -2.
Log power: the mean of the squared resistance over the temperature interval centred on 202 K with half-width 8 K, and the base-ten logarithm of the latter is 4.74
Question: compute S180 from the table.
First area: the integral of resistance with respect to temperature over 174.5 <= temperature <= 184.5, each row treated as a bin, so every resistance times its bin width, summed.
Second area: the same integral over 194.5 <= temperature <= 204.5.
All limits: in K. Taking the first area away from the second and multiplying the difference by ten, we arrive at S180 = 745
